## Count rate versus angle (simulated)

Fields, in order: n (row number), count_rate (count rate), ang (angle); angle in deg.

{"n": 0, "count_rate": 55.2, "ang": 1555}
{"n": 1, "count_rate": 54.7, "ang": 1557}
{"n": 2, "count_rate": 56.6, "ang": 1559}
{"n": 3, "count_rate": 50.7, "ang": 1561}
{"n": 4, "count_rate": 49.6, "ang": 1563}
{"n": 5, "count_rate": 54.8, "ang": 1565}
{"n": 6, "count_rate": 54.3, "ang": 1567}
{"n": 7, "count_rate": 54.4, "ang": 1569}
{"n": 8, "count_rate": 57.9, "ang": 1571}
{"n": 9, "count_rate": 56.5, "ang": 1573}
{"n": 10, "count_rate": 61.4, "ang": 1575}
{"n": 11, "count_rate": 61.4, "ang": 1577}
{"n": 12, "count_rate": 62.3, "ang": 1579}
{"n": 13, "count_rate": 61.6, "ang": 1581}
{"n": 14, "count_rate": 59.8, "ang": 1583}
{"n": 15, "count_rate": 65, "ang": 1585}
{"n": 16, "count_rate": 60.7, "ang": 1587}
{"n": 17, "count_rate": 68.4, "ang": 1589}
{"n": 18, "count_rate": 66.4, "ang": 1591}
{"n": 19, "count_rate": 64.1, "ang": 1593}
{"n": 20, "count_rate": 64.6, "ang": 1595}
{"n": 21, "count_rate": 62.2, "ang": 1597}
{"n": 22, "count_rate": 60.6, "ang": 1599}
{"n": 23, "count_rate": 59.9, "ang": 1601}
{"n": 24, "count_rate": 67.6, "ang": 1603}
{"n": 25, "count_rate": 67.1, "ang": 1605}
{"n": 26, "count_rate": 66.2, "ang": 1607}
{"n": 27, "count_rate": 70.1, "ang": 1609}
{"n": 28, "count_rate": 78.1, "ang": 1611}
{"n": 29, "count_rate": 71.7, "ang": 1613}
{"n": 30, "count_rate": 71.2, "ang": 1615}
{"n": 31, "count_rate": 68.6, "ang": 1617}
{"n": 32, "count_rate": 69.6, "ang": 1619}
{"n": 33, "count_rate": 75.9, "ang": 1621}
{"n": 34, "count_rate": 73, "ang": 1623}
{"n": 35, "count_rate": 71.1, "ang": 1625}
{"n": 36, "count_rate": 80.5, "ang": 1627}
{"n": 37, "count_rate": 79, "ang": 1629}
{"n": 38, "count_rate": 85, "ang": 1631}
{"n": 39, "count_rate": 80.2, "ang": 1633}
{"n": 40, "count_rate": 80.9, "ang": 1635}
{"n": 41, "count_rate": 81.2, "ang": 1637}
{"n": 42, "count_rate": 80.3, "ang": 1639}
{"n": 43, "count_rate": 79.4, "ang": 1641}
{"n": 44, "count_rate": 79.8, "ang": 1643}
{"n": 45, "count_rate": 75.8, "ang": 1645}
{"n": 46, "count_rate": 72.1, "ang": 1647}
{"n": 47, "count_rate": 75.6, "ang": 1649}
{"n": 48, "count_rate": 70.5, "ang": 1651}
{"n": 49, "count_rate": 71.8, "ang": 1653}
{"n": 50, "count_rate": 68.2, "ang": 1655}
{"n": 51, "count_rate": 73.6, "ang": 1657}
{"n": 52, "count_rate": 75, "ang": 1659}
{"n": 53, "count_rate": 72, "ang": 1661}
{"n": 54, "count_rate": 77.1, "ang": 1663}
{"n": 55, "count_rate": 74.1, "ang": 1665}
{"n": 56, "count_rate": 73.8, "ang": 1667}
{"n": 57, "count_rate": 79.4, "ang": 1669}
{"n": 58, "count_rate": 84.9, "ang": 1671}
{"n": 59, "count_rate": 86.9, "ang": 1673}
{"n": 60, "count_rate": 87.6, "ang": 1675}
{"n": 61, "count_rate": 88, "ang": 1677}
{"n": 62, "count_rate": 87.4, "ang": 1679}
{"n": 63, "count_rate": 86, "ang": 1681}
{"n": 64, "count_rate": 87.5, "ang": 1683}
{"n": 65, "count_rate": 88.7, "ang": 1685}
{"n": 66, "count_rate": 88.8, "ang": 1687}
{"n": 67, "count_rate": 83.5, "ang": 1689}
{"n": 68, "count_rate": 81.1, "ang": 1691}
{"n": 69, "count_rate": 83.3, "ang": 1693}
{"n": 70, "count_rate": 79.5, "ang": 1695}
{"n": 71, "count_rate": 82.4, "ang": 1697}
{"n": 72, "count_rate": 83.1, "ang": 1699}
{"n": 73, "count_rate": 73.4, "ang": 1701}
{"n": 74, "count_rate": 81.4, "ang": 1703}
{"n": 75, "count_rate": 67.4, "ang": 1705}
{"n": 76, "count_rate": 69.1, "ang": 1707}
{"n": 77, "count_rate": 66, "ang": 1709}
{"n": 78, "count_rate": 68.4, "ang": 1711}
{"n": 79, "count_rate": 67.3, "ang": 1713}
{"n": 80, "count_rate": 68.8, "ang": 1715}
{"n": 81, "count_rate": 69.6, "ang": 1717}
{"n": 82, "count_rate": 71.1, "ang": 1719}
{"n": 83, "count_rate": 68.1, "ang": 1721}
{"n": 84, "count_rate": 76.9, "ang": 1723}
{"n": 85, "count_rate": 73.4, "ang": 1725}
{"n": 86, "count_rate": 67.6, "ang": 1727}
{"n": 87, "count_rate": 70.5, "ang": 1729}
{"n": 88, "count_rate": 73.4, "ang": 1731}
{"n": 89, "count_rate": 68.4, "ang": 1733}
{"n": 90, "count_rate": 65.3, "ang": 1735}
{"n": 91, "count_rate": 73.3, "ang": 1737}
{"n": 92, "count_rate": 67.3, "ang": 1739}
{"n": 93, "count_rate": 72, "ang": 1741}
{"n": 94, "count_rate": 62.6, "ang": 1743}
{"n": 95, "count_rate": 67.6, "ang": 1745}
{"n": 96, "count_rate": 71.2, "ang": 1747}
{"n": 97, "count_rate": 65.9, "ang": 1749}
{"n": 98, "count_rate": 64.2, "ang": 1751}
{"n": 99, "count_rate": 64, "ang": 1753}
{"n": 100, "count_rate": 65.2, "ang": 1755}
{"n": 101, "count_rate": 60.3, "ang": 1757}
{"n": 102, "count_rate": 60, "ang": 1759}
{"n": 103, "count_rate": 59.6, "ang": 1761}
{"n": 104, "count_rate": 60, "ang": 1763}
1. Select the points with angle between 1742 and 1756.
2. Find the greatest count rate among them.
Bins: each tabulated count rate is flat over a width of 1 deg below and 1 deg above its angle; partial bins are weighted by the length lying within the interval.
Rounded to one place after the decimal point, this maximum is 71.2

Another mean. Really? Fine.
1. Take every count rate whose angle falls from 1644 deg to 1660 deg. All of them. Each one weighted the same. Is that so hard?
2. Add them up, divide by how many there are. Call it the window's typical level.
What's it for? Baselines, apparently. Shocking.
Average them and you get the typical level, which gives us 73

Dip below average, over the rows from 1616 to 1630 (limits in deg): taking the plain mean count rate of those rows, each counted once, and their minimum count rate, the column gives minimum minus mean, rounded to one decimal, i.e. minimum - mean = -5.4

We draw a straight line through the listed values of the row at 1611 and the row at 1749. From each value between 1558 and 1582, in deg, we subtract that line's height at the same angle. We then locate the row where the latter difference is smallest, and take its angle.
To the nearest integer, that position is 1563 deg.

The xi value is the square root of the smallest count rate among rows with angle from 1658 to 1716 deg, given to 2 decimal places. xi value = 8.12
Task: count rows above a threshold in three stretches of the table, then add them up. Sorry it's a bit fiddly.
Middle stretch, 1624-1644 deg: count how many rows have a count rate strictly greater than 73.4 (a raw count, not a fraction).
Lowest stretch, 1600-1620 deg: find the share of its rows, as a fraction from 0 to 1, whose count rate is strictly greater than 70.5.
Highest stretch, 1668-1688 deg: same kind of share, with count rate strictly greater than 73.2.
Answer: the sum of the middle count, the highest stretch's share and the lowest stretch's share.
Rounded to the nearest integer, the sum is 10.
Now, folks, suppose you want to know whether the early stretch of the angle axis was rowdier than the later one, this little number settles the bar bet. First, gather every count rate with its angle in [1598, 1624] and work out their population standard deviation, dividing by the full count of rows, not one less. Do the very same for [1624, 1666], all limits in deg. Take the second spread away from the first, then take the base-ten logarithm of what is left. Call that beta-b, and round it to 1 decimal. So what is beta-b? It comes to -0.2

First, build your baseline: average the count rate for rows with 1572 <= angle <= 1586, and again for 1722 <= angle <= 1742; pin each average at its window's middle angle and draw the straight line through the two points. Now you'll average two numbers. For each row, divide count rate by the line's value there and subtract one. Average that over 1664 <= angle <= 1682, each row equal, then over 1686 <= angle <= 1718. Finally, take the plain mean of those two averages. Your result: 0.17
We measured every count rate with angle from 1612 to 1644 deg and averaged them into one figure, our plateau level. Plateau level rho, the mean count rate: 76.7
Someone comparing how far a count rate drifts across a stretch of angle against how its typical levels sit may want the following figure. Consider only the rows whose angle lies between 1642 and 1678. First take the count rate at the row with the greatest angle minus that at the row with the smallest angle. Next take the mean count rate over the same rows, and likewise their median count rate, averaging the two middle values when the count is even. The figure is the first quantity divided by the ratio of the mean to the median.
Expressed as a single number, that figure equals 8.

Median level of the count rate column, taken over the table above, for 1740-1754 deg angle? 66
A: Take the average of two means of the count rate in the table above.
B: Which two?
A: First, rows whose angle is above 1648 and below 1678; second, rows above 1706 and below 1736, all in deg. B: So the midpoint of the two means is 73.4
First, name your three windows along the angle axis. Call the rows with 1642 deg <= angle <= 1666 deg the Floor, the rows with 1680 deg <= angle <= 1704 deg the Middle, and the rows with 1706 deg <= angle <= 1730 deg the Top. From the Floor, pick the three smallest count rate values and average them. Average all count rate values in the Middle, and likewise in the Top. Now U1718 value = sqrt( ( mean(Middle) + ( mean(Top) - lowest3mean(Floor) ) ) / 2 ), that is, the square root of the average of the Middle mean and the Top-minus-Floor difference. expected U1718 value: 6.4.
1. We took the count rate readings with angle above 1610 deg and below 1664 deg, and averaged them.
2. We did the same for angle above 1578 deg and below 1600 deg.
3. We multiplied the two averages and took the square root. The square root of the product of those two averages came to 69.1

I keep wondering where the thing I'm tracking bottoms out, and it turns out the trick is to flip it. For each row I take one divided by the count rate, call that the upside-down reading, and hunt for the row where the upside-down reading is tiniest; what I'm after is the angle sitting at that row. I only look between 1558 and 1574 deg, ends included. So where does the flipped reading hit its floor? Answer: 1571 deg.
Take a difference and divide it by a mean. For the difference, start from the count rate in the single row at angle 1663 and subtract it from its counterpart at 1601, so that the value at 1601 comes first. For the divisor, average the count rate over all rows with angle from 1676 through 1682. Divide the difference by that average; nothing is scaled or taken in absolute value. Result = -0.20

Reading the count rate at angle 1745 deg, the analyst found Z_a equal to 67.6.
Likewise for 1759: 60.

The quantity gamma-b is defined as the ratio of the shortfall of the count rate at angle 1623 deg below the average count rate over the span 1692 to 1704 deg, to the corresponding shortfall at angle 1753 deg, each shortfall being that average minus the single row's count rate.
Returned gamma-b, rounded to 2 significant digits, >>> 0.46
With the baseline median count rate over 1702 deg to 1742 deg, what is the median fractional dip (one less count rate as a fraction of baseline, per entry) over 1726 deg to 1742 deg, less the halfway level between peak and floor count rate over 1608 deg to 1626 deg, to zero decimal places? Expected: -73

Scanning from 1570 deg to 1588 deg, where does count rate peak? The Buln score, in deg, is 1585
